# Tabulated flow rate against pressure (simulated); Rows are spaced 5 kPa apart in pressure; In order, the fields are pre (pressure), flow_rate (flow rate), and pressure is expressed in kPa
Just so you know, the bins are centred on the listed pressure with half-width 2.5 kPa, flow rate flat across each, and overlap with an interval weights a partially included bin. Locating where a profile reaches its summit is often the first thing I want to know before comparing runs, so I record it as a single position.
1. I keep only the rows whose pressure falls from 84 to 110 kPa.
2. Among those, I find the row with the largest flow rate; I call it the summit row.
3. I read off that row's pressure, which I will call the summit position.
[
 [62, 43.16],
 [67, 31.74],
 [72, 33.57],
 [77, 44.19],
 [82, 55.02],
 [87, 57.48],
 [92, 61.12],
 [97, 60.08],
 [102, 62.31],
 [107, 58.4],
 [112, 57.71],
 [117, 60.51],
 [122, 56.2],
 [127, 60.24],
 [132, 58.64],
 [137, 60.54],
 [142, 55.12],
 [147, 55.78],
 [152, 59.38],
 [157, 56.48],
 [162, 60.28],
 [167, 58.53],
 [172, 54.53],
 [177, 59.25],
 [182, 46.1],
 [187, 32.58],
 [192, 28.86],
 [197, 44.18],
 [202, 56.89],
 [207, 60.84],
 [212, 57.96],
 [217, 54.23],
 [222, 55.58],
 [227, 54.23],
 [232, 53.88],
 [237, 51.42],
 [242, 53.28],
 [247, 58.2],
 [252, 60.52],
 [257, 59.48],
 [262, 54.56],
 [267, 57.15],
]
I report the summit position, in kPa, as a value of 102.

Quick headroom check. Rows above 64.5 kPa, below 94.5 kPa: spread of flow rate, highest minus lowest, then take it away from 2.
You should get -27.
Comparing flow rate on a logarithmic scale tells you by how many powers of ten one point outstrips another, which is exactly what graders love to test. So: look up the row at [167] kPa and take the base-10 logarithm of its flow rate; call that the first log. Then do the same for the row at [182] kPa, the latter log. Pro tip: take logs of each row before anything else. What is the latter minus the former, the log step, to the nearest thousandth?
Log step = -0.104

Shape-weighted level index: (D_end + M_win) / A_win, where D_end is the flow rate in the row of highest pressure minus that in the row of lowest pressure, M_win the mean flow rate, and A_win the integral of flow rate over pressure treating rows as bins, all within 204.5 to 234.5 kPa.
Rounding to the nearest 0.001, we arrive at 0.029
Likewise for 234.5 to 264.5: 0.035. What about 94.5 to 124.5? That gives 0.031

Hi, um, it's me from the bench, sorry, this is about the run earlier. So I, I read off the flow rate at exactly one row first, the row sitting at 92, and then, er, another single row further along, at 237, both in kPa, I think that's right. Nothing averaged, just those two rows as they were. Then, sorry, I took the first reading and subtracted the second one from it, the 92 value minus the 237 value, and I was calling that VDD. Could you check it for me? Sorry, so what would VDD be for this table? 10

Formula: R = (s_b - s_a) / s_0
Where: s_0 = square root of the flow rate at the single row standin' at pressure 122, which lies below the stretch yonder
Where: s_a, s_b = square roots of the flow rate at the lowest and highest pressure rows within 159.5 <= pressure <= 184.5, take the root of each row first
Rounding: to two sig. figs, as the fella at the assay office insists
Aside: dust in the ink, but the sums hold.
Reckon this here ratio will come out -0.13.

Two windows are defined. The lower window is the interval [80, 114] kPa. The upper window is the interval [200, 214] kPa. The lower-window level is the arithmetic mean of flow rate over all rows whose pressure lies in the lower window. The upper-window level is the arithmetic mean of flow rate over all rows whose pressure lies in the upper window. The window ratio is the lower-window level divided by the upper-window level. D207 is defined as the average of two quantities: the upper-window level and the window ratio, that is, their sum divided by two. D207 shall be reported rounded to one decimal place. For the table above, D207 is 29.8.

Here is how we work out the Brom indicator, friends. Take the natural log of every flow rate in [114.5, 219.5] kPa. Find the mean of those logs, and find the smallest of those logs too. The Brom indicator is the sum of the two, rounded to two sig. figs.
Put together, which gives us 7.3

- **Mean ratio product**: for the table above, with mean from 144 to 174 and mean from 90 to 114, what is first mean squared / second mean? 55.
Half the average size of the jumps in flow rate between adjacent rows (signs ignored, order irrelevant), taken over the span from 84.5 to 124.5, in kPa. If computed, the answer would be 1.33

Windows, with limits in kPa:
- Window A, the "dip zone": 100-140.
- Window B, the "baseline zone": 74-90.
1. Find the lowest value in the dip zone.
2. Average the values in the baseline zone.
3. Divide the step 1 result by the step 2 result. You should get 1.08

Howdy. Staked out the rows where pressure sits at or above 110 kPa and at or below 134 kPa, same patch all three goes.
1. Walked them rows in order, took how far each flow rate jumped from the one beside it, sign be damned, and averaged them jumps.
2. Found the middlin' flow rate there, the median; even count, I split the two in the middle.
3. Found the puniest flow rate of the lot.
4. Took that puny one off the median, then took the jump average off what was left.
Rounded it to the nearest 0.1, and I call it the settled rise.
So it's -0.7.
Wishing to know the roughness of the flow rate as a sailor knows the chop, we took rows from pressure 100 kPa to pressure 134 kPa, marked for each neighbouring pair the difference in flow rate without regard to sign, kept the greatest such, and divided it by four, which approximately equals 1.1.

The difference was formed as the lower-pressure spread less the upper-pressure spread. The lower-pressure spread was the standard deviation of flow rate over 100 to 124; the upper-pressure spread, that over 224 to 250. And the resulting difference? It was -0.1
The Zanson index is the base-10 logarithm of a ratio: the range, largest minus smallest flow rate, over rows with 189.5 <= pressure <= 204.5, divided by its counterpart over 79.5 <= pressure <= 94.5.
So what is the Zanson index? 0.7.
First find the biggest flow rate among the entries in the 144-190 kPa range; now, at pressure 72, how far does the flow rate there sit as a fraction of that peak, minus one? -0.44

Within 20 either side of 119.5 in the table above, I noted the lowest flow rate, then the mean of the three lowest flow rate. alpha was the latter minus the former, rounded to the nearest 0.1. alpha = 1.2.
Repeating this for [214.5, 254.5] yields 1.4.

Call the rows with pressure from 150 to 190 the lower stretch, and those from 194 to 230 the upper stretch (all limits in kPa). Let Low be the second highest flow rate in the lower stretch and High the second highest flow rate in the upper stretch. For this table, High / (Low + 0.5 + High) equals 0.4919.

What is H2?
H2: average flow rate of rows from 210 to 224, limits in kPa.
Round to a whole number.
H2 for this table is 56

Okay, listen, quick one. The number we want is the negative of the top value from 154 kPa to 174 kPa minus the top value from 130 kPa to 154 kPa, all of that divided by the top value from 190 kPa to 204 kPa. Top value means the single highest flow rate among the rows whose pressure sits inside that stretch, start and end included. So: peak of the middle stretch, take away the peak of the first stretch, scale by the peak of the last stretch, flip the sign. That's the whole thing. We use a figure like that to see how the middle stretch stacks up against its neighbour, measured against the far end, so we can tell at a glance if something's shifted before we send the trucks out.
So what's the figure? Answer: 0.0046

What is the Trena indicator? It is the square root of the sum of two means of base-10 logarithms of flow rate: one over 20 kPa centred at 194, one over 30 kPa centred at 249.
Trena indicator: 1.828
